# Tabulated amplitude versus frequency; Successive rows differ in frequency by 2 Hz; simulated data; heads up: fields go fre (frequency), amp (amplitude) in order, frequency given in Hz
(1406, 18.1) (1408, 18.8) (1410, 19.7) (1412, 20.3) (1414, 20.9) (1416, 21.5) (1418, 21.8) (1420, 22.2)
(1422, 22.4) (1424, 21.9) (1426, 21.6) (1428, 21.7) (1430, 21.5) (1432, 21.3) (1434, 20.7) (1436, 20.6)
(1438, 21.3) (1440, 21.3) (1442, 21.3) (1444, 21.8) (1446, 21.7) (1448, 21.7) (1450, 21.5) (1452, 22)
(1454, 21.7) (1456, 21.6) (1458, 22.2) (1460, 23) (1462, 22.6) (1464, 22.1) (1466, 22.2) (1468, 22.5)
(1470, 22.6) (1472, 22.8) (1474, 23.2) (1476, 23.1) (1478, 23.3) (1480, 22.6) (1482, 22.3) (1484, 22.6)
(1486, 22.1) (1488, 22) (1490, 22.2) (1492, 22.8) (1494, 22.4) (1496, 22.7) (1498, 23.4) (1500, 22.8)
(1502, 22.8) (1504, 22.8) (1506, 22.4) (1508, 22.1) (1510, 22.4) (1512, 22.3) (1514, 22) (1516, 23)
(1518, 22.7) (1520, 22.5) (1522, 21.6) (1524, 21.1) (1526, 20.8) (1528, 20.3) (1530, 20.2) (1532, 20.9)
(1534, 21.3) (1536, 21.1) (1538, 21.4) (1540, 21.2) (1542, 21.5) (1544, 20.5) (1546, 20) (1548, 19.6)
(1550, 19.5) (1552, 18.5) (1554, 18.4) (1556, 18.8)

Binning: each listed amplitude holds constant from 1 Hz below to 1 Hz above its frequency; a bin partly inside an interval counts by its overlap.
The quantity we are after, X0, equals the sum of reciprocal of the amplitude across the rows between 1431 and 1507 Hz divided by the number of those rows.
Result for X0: 0.0451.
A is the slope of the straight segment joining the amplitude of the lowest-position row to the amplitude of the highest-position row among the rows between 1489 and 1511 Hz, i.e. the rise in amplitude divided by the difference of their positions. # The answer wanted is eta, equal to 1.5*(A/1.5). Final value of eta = 0.010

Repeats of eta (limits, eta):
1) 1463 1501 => 0.019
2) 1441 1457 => 0.021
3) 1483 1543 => -0.019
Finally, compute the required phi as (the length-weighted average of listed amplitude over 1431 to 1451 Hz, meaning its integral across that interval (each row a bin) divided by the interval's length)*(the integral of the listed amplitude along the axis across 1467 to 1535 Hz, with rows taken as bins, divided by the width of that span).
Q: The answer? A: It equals 474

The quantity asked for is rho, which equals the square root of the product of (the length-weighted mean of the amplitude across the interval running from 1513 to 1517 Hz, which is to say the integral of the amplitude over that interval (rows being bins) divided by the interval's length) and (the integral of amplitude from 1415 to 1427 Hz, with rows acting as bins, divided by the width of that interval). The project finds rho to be 22.2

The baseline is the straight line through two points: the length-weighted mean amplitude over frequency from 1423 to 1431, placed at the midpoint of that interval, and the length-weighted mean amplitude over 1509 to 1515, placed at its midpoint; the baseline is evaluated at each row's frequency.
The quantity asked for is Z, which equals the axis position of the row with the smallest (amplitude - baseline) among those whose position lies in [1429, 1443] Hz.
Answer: 1436 Hz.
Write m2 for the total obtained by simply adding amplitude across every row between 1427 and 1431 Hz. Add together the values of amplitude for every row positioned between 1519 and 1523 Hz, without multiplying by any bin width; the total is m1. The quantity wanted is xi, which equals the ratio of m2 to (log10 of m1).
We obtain 26.3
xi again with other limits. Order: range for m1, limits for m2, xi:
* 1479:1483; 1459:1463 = 27.6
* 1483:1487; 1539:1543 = 25.9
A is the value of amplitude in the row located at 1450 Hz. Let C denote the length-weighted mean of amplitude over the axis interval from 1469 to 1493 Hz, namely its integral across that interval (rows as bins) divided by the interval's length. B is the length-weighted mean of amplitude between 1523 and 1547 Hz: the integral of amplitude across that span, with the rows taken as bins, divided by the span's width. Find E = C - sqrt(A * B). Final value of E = 1.5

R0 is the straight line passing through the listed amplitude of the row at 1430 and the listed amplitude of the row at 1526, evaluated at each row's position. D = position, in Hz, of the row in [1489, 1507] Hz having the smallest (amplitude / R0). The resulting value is 1490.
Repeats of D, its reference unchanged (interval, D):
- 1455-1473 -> 1456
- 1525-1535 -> 1530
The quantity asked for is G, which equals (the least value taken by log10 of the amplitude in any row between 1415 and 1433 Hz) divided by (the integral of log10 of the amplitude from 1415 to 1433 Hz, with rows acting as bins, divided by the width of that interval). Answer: 0.993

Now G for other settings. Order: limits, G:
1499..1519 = 0.992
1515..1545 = 0.982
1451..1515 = 0.987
